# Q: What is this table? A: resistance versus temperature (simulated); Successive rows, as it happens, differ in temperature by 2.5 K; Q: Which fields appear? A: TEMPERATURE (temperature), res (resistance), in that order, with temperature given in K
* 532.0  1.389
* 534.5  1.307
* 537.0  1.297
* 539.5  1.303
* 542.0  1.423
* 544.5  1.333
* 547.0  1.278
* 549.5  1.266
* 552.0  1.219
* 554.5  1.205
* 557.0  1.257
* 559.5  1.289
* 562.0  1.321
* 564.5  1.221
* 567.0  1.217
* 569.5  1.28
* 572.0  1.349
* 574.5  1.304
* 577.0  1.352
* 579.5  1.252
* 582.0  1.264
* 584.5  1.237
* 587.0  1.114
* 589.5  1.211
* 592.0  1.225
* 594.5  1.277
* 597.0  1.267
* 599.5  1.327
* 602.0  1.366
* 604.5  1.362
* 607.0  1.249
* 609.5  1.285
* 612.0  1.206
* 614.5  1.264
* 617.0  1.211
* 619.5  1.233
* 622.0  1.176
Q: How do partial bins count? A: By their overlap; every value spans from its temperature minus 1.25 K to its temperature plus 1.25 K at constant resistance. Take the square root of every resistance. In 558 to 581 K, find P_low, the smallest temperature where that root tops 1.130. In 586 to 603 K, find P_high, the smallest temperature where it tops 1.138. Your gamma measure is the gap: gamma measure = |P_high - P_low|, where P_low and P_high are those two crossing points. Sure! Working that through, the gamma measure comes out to 40.0 K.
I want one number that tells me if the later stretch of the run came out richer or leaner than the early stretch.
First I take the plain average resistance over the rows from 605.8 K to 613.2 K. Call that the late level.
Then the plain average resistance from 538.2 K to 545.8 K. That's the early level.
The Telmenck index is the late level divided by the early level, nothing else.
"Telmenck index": 0.92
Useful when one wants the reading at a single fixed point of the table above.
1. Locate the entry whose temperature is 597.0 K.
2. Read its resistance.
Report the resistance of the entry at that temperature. 1.267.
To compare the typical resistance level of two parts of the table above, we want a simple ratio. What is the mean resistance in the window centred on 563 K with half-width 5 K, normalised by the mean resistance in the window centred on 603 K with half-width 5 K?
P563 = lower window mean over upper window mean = 0.95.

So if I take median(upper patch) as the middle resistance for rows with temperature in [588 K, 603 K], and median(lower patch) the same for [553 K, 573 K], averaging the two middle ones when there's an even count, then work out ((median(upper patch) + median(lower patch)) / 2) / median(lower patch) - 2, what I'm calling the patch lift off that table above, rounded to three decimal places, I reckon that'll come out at -0.999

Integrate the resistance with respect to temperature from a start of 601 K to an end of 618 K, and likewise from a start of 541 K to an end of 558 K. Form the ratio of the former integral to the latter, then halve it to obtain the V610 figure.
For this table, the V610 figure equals 0.50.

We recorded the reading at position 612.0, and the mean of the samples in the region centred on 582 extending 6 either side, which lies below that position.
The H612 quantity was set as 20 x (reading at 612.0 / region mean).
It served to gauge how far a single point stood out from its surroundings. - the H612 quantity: 19.39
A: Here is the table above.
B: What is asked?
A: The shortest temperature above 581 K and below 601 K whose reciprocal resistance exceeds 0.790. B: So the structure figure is 582.0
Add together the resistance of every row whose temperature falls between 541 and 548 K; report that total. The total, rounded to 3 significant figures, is 4.03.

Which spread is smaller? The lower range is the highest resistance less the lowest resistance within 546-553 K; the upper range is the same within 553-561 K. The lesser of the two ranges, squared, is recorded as 0.0035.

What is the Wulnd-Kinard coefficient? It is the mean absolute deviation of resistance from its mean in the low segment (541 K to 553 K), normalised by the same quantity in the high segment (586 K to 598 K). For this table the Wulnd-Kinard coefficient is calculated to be 1.3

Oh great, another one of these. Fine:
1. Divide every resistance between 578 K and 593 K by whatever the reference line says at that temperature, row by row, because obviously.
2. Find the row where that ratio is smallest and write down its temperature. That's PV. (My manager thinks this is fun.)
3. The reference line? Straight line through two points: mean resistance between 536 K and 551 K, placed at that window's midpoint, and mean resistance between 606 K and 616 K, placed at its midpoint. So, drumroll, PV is 587.0 K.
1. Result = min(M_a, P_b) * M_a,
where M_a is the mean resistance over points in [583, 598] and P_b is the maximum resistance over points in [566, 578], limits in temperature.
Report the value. 1.49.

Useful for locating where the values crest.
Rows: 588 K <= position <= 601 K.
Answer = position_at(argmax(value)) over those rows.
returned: 599.5 K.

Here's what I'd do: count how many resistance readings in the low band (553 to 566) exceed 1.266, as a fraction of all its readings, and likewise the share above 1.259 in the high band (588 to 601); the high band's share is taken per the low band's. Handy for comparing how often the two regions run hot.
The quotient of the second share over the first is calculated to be 1.50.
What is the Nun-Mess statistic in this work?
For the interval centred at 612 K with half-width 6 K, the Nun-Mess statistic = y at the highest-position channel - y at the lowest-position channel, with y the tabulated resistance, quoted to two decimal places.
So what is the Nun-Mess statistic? -0.04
